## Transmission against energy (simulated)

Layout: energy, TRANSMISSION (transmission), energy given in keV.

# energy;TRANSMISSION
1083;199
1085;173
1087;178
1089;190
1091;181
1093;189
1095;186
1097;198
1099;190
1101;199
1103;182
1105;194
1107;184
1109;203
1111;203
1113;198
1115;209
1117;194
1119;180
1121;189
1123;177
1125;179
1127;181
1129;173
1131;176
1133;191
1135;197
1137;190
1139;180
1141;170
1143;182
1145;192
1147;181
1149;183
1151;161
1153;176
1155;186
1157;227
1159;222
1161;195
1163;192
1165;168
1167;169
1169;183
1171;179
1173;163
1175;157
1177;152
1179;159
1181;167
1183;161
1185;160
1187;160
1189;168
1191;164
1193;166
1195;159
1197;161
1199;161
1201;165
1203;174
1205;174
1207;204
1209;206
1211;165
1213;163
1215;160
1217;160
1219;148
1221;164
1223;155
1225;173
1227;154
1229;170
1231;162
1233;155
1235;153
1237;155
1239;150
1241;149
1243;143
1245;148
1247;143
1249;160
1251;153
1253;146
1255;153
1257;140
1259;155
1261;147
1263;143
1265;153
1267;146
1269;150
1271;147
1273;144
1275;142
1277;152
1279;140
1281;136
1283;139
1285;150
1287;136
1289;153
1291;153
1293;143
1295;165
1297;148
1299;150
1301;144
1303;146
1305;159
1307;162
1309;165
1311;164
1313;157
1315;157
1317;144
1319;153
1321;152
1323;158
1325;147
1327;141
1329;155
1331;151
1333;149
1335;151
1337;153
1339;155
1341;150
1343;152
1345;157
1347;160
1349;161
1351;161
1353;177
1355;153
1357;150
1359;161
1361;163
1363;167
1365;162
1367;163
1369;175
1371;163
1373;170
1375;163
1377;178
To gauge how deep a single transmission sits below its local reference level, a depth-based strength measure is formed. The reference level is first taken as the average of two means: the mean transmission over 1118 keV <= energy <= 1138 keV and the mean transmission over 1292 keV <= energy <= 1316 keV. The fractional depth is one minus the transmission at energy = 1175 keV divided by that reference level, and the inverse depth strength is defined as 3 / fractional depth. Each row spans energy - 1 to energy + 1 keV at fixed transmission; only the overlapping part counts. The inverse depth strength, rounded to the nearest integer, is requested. 42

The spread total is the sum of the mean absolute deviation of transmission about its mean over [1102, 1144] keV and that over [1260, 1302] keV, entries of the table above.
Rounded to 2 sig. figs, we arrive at 14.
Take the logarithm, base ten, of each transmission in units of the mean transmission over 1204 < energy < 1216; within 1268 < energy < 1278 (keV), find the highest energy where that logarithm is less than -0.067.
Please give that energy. 1277 keV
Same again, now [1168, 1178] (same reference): 1177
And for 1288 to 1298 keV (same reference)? 1297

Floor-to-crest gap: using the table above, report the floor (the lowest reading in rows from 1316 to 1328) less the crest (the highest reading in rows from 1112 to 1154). -68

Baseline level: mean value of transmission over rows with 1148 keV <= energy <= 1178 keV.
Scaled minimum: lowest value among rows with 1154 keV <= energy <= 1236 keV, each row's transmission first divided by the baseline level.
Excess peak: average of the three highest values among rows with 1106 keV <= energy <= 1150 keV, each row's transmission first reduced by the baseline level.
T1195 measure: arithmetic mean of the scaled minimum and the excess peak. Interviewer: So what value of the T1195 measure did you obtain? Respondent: 12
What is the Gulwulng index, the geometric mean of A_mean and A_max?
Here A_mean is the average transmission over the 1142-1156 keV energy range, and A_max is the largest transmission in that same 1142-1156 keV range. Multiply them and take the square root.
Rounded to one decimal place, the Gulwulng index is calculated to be 186.0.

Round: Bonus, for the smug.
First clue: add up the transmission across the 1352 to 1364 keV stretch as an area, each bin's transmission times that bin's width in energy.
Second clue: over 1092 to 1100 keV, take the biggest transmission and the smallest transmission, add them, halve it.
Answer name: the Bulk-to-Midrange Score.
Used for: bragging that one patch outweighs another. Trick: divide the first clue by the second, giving 10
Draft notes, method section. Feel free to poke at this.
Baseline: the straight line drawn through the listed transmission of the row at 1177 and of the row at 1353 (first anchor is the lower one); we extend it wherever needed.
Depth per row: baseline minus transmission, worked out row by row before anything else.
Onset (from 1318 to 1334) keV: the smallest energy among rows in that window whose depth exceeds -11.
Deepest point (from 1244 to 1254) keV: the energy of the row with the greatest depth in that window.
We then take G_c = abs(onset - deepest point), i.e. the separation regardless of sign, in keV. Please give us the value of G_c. 72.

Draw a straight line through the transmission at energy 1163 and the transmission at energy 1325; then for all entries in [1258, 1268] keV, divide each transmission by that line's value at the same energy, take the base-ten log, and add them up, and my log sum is -0.22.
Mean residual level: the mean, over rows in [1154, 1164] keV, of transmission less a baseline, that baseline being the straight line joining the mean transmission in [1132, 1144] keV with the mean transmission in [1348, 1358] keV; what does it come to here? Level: 22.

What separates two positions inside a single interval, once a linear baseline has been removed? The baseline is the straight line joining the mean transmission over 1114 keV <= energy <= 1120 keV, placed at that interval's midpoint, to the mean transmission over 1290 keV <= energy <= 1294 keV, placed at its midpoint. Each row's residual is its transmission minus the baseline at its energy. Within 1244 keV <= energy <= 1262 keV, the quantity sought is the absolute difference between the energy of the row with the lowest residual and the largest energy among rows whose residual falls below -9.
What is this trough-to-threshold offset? 4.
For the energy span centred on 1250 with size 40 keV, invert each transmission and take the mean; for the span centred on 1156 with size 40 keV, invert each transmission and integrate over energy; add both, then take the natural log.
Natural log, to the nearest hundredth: -1.48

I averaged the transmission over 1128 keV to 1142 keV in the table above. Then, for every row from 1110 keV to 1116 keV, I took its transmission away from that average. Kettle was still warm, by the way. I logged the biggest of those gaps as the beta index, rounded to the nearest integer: -16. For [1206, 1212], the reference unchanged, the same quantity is 17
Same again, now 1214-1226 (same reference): 34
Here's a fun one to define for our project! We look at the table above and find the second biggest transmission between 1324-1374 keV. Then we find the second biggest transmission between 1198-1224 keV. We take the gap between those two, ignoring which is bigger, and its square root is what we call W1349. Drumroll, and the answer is 5.4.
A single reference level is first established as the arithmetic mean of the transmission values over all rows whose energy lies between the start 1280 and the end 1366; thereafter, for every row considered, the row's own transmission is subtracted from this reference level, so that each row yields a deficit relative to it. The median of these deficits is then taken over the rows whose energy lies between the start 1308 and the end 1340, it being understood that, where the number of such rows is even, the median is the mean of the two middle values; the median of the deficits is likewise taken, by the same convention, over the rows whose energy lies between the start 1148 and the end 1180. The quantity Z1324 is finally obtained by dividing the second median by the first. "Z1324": -33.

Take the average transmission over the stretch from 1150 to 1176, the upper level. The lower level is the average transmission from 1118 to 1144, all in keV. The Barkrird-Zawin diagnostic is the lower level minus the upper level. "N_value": -1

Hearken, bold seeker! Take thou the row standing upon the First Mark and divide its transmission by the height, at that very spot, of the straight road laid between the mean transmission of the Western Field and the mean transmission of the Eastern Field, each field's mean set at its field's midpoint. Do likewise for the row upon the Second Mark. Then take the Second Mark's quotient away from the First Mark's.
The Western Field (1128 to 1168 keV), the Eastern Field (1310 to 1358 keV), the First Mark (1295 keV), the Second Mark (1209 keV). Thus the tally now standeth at -0.15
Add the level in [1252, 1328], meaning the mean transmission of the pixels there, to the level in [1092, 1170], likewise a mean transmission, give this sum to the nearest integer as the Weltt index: 337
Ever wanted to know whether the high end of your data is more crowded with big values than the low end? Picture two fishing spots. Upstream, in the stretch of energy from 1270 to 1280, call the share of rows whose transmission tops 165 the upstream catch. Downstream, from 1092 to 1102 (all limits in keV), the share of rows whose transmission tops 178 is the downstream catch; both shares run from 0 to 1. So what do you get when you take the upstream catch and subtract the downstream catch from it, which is -1.0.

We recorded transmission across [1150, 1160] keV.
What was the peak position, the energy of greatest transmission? 1157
